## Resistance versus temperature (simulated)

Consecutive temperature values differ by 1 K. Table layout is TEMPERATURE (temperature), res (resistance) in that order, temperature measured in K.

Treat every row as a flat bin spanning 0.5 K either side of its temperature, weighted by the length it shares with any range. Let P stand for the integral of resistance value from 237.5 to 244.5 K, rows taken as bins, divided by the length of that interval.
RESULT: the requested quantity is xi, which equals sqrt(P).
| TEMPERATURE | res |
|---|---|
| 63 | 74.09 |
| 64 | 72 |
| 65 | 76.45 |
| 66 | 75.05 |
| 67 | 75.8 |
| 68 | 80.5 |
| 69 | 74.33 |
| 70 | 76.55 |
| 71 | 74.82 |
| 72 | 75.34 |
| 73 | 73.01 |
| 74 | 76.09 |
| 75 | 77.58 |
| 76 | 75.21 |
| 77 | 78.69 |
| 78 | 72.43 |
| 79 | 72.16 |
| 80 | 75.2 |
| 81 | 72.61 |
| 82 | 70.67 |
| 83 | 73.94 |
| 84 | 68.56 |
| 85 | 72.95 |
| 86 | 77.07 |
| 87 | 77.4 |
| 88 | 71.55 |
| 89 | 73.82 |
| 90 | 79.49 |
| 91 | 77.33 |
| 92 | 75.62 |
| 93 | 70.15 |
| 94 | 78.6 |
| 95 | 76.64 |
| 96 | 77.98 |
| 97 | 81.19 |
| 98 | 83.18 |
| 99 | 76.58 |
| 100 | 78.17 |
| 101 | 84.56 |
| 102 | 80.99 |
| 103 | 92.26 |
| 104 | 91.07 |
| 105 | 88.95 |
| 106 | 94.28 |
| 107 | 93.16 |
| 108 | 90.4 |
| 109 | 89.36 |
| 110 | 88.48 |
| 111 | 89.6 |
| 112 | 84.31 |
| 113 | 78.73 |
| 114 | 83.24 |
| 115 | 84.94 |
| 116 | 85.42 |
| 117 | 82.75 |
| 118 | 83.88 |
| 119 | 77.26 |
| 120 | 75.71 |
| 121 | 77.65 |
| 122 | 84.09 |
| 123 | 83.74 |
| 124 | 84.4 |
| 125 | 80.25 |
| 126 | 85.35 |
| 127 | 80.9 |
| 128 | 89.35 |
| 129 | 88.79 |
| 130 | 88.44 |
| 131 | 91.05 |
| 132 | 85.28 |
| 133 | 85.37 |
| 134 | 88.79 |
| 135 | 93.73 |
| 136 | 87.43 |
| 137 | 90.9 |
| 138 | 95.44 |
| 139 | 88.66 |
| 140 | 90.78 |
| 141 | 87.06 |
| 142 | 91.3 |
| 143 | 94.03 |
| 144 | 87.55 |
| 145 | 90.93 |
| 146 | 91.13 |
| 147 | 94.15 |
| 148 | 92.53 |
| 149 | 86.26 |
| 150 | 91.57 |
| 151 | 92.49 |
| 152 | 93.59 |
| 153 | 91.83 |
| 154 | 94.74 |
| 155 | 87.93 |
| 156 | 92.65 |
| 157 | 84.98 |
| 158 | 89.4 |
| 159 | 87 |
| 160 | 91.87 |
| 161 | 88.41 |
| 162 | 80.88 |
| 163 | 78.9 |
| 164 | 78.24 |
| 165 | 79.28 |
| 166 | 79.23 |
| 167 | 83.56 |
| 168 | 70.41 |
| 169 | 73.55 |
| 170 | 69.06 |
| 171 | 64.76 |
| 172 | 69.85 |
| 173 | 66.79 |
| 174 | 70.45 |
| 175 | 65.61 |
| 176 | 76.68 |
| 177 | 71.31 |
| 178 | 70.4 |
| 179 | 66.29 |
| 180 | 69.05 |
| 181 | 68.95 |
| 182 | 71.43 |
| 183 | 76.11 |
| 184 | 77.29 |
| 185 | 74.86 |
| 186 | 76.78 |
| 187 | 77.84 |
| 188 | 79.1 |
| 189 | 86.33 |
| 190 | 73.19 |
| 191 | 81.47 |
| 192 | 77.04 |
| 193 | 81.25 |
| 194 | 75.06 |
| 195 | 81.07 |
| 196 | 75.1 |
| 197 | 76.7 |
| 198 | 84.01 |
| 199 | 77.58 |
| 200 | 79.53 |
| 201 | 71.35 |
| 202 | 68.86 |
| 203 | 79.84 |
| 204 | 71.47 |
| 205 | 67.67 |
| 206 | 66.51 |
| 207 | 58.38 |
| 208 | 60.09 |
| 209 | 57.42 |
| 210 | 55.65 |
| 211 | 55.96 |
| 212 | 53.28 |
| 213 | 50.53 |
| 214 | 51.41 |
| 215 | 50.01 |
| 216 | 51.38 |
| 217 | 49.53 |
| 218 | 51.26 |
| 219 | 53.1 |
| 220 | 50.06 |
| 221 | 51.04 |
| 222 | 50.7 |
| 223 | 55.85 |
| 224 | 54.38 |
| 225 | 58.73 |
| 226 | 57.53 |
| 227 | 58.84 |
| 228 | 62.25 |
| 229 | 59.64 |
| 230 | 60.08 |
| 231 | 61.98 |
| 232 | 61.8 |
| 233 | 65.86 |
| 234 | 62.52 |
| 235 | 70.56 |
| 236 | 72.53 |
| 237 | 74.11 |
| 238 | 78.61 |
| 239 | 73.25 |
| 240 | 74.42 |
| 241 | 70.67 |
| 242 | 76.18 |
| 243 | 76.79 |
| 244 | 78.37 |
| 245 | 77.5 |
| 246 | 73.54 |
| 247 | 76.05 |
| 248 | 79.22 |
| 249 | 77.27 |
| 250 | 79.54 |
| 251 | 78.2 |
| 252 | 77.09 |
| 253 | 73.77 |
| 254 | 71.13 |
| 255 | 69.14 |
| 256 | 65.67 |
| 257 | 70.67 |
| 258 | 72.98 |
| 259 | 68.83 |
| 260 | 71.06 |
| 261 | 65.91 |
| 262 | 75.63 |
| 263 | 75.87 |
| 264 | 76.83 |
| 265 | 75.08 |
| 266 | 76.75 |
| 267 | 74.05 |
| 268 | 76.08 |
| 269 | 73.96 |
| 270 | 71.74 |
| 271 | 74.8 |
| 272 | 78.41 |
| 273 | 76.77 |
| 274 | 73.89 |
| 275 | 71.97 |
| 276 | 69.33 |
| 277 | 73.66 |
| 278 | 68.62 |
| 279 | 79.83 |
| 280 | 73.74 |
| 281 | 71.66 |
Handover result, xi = 8.69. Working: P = 75.5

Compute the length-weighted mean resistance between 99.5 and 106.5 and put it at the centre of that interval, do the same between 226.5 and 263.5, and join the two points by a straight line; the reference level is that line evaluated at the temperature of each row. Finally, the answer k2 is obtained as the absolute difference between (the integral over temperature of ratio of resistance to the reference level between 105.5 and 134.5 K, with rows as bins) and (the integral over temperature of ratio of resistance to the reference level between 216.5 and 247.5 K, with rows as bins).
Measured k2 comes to 1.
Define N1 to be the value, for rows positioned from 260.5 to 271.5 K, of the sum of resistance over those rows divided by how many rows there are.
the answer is 74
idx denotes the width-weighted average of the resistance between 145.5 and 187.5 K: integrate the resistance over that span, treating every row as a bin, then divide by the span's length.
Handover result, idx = 80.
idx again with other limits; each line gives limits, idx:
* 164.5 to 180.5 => 72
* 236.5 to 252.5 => 76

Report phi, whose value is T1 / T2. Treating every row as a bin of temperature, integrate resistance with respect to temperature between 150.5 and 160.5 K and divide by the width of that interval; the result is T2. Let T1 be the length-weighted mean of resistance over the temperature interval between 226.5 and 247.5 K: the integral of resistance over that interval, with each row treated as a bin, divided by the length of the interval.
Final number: 0.77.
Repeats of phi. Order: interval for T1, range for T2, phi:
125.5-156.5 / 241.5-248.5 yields 1.17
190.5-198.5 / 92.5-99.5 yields 1.02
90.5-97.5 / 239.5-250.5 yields 1.01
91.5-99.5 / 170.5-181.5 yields 1.12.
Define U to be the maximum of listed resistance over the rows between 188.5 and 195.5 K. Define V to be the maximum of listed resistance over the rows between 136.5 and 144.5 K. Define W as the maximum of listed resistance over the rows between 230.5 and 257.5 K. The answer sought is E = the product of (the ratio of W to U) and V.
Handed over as 88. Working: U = 86.33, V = 95.44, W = 79.54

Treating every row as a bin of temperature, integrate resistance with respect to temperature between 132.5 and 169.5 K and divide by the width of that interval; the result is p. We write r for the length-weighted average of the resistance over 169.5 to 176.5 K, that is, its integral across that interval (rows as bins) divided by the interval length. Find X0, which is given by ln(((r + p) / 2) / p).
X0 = -0.11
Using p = 88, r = 69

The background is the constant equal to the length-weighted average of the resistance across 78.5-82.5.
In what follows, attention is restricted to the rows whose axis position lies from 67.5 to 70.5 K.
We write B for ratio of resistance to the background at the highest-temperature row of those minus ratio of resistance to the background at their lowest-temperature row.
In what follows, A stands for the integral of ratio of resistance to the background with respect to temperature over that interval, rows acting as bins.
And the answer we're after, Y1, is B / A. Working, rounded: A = 3.2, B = -0.05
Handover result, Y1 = -0.017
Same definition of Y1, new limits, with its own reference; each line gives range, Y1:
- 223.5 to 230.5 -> 0.014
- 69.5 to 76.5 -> -0.003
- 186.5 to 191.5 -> 0.009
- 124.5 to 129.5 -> 0.020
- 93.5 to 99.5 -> -0.004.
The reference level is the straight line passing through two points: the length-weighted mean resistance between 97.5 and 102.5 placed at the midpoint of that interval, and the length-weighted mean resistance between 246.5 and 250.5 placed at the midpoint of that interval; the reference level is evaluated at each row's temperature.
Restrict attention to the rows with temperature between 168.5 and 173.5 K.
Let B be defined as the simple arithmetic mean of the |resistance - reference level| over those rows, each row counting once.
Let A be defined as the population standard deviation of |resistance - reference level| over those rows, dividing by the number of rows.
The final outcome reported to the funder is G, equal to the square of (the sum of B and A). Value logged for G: 184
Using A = 3.0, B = 11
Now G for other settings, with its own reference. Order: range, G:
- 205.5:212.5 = 598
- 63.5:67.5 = 67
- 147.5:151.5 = 183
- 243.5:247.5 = 12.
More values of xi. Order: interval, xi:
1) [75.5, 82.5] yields 8.59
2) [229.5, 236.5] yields 8.07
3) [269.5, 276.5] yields 8.59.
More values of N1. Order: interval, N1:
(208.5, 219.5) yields 53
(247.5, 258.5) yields 74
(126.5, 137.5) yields 88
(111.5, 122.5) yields 82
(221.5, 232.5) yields 58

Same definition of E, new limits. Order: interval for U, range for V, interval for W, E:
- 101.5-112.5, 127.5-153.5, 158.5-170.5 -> 93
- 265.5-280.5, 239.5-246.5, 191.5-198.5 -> 82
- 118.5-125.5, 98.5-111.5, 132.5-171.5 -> 107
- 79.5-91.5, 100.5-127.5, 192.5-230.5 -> 100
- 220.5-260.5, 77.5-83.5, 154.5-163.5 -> 88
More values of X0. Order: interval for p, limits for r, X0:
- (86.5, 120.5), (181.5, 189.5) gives -0.03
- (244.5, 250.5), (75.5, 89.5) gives -0.02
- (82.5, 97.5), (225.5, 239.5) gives -0.07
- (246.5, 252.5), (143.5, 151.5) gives 0.08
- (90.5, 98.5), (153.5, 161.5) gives 0.07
